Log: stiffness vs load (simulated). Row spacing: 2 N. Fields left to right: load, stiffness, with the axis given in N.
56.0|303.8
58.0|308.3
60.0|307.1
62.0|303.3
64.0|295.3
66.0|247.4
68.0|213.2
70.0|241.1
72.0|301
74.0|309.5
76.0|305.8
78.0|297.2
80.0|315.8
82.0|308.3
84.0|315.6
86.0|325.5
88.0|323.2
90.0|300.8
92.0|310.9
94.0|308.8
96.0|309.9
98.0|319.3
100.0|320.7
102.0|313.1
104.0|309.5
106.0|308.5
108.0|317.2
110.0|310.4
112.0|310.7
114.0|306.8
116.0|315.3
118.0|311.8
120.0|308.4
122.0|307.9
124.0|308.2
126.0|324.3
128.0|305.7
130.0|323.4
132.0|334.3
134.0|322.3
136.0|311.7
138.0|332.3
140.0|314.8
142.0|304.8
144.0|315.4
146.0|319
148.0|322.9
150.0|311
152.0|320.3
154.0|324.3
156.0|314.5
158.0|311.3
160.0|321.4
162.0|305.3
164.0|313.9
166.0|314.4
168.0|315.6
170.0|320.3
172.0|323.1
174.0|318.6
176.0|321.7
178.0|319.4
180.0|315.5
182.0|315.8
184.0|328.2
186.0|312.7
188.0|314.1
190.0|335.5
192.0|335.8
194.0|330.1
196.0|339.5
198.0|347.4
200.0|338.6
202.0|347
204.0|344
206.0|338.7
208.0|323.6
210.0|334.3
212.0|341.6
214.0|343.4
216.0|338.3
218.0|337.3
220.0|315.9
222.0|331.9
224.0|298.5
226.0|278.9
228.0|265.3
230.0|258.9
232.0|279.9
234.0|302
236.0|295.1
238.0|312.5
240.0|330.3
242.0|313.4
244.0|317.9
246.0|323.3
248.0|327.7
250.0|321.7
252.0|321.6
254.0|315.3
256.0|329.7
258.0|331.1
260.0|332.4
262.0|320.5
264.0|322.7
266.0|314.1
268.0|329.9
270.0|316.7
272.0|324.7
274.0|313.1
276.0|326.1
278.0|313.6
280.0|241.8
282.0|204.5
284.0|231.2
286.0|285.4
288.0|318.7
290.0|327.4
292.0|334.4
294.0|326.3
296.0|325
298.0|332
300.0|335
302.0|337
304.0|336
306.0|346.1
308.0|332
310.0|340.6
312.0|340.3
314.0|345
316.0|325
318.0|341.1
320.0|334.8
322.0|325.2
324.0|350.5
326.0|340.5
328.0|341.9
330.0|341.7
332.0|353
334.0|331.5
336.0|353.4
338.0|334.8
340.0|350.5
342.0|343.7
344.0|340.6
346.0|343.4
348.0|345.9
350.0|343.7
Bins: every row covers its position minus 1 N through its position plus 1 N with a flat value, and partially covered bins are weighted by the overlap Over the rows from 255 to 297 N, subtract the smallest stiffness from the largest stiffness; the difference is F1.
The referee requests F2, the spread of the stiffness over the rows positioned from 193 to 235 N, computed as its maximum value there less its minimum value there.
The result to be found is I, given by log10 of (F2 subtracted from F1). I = 1.6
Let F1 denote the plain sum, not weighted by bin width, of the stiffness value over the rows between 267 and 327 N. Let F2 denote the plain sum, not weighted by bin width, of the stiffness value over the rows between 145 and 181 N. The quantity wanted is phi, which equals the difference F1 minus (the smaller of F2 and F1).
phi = 3867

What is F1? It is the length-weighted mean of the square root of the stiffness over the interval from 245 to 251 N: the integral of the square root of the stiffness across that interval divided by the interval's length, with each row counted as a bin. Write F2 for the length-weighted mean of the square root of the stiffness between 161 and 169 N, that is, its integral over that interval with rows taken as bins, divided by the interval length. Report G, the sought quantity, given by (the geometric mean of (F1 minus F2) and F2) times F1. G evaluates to 44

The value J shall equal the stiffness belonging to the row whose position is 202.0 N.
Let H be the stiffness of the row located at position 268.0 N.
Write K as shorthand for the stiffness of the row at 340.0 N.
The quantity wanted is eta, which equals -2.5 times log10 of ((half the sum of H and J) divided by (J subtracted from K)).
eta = -5.0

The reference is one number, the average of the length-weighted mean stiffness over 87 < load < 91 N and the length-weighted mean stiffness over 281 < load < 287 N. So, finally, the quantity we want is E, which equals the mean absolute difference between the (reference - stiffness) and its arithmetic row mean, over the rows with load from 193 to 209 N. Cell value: 5.9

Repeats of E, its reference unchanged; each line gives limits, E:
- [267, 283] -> 36.6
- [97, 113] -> 4.0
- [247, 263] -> 5.2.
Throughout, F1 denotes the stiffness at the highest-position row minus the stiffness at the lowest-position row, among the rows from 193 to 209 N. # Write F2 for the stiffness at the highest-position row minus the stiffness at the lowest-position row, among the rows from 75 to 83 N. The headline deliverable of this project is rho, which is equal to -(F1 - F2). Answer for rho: 9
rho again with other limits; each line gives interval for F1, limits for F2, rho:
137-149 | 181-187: 6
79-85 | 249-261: 11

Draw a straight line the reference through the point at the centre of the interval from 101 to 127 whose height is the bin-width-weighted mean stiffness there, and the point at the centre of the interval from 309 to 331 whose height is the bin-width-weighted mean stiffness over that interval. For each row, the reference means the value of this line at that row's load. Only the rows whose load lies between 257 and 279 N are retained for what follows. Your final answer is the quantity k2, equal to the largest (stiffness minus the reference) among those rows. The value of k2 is 2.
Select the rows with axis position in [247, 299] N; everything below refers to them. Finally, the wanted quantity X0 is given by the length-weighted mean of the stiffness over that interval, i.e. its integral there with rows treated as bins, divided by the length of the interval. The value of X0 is 311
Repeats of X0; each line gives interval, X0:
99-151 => 315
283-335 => 330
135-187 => 317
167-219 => 330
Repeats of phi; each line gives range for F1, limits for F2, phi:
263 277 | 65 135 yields 0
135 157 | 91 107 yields 990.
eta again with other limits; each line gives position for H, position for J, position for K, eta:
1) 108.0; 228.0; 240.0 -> -1.6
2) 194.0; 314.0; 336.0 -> -4.0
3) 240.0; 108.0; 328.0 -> -2.8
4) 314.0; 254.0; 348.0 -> -2.6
